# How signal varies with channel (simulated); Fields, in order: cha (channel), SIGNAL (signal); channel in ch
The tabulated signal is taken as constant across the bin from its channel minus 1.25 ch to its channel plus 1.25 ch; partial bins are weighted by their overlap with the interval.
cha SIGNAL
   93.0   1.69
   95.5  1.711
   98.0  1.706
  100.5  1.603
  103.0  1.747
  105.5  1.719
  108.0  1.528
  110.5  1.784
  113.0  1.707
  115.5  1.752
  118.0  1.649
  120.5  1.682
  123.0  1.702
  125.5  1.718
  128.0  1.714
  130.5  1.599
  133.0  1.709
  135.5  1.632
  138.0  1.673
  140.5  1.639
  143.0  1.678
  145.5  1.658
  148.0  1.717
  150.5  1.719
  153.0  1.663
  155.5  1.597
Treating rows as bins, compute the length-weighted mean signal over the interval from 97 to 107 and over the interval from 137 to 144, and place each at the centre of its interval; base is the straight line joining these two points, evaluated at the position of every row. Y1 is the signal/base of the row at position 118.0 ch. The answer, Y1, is 0.98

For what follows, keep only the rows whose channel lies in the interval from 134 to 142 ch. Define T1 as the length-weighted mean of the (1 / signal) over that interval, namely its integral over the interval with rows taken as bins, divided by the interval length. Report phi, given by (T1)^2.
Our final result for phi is 0.367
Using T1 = 0.606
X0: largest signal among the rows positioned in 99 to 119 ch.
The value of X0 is 1.784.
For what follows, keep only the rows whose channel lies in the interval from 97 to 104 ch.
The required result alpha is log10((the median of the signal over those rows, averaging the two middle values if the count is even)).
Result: 0.232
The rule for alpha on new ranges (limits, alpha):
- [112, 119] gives 0.232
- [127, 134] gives 0.233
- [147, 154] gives 0.235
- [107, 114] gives 0.232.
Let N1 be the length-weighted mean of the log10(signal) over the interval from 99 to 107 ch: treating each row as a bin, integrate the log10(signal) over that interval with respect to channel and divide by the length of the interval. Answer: 0.226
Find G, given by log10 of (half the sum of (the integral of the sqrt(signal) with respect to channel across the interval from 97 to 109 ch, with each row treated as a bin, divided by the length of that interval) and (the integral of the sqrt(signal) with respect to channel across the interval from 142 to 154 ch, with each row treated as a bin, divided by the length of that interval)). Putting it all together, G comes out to 0.112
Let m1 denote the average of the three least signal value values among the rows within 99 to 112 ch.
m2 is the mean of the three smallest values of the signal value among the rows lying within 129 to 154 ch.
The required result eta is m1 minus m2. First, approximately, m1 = 1.62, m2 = 1.62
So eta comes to -0.01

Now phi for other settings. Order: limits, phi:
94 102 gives 0.357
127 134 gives 0.359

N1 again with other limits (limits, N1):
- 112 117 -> 0.237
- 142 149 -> 0.226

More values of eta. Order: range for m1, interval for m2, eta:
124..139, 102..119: 0.01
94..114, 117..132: -0.03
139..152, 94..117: 0.05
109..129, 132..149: 0.03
